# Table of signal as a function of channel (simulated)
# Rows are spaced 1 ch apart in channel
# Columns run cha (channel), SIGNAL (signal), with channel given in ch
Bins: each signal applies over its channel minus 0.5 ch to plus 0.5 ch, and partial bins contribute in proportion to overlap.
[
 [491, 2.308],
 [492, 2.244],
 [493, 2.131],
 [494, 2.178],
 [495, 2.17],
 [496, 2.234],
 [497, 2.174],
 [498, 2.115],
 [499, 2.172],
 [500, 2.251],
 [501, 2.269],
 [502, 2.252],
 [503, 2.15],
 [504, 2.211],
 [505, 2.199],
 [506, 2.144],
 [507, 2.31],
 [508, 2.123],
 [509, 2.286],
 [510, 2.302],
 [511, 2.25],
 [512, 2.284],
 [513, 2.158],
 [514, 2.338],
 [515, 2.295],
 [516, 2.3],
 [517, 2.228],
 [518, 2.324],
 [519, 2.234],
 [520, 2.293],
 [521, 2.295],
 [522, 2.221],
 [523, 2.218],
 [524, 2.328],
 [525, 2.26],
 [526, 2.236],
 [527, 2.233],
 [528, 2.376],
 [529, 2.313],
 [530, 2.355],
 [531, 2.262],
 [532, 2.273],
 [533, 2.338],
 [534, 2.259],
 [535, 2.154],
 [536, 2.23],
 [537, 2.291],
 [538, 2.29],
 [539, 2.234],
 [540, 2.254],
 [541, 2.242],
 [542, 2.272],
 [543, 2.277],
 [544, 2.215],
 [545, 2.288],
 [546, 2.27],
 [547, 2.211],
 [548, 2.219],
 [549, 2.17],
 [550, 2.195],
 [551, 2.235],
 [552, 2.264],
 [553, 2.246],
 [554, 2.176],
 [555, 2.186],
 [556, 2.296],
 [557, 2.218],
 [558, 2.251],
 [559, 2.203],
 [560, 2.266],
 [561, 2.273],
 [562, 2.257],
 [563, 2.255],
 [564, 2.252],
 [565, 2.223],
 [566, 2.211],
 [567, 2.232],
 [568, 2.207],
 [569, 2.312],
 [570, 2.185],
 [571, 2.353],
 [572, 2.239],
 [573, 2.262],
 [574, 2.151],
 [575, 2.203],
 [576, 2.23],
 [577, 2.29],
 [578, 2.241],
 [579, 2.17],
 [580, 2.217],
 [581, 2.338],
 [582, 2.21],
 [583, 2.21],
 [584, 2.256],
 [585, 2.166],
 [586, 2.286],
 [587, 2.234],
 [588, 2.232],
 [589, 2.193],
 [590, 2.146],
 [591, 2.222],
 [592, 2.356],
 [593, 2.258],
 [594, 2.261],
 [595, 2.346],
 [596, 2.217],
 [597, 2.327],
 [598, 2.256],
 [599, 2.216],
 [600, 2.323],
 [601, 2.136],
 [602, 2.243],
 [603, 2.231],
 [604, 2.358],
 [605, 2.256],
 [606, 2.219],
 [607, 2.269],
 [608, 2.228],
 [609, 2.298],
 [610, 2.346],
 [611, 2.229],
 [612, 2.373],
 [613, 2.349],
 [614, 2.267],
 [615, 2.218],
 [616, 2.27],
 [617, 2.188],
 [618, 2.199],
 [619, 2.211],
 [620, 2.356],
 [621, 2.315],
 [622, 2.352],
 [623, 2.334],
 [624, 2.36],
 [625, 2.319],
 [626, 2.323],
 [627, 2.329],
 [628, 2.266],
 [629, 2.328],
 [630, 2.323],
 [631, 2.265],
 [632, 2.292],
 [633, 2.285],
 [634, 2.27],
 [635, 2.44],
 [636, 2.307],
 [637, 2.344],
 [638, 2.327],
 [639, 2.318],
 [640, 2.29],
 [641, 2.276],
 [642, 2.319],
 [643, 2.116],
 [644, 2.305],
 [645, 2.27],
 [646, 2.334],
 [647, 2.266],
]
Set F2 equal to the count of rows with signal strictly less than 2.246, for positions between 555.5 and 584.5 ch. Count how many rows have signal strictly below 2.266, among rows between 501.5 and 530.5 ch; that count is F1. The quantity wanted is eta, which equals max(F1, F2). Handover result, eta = 16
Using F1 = 15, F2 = 16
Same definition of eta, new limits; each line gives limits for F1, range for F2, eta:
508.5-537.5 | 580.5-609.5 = 15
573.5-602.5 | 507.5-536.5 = 22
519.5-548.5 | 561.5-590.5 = 19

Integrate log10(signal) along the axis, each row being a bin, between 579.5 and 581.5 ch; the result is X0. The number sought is 0.715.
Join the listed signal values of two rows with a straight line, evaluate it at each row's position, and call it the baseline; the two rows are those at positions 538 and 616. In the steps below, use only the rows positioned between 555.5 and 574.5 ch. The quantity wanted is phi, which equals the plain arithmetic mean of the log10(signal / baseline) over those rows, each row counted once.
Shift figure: -0.007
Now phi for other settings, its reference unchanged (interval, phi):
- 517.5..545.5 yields -0.004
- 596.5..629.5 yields 0.002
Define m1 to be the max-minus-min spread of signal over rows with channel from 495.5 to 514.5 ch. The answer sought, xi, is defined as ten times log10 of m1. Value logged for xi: -6.5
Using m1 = 0.223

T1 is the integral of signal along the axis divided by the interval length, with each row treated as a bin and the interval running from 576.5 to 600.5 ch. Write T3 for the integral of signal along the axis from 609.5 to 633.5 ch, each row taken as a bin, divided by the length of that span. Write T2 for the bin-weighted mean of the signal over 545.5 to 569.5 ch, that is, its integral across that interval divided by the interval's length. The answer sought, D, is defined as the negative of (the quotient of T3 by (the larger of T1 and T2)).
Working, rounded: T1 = 2.25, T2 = 2.23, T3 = 2.30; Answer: -1.021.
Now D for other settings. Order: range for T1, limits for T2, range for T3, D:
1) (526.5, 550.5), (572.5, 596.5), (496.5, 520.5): -0.990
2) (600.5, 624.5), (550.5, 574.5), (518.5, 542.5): -0.997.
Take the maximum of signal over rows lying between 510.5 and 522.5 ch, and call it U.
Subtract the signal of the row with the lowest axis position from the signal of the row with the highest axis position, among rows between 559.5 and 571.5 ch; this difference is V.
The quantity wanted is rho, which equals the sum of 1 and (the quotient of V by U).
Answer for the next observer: 1.04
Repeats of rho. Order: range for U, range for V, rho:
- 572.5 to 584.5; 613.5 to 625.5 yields 1.02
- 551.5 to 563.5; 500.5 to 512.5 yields 1.01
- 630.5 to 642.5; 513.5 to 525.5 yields 0.97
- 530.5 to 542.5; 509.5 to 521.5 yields 1.00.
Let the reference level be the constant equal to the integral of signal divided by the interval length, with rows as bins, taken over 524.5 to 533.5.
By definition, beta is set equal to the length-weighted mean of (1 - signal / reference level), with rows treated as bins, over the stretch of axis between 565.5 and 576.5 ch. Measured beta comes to 0.026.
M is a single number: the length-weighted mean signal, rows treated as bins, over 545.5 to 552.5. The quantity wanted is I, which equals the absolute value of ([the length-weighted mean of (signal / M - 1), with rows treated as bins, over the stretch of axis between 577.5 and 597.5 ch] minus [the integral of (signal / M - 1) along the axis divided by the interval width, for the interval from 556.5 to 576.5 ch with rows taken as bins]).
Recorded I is 0.002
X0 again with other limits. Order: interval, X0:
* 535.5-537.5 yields 0.708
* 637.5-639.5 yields 0.732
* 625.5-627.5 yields 0.733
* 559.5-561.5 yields 0.712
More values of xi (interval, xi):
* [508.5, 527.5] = -7.4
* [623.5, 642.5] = -7.6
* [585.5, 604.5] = -6.5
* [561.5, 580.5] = -6.9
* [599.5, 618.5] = -6.3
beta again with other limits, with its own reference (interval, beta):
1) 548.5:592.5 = 0.026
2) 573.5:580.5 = 0.035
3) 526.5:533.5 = -0.006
